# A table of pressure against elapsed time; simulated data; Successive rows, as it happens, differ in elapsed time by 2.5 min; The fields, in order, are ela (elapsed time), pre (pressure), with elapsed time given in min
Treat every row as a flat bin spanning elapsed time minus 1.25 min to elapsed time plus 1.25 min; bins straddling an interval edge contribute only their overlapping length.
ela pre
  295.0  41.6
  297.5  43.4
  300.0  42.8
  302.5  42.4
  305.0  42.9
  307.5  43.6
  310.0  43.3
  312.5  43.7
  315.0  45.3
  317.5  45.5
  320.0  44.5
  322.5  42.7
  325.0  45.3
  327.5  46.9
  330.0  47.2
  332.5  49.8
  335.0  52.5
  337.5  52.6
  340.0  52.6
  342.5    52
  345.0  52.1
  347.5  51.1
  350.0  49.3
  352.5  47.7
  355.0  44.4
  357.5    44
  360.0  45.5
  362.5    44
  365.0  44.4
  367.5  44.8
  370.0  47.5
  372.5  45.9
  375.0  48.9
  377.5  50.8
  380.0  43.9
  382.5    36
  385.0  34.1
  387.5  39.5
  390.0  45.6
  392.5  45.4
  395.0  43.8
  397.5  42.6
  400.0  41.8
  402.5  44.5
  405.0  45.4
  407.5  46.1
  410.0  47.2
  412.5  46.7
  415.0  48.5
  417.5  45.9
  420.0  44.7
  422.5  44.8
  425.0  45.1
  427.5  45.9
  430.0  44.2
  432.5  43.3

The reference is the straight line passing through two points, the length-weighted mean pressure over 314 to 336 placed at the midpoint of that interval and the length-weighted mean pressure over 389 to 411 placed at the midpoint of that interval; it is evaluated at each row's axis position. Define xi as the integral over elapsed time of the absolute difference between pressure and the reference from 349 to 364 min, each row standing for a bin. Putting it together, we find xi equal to 25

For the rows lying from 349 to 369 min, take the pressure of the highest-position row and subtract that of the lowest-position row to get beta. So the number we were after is -4.5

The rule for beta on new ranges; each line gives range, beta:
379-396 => -0.1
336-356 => -8.2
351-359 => -3.7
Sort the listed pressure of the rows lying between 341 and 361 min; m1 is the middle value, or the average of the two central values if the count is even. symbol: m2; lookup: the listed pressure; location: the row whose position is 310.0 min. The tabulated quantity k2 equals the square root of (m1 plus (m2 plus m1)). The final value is 11.8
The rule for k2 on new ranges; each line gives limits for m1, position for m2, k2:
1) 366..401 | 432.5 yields 11.5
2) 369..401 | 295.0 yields 11.4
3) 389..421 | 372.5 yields 11.7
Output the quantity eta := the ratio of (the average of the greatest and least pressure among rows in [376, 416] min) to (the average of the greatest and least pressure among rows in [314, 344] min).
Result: 0.89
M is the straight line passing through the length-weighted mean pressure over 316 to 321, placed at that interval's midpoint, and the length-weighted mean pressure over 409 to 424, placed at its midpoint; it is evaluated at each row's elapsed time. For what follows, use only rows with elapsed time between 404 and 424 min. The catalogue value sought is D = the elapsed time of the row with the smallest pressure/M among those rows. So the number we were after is 420.0 min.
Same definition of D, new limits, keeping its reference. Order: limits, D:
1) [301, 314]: 302.5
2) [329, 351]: 330.0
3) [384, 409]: 385.0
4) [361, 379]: 362.5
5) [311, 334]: 322.5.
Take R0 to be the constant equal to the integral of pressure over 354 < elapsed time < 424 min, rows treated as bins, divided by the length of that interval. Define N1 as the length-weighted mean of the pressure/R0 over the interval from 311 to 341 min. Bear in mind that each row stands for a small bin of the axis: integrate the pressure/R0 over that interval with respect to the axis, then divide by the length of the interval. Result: 1.06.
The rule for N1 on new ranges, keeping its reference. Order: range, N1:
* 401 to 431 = 1.03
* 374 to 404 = 0.97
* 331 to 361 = 1.11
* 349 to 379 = 1.04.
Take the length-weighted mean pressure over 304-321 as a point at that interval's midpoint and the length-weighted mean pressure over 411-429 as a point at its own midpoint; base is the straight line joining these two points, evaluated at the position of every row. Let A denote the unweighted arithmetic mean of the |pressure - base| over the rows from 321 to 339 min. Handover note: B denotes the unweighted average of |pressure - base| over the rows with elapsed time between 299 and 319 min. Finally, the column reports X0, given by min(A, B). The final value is 0.98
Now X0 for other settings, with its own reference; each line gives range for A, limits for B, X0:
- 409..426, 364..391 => 1.19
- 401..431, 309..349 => 1.01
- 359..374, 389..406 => 0.93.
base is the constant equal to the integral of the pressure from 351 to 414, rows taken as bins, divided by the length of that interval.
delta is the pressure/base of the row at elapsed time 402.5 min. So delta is 1.00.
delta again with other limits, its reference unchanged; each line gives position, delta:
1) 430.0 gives 0.99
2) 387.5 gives 0.89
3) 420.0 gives 1.01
